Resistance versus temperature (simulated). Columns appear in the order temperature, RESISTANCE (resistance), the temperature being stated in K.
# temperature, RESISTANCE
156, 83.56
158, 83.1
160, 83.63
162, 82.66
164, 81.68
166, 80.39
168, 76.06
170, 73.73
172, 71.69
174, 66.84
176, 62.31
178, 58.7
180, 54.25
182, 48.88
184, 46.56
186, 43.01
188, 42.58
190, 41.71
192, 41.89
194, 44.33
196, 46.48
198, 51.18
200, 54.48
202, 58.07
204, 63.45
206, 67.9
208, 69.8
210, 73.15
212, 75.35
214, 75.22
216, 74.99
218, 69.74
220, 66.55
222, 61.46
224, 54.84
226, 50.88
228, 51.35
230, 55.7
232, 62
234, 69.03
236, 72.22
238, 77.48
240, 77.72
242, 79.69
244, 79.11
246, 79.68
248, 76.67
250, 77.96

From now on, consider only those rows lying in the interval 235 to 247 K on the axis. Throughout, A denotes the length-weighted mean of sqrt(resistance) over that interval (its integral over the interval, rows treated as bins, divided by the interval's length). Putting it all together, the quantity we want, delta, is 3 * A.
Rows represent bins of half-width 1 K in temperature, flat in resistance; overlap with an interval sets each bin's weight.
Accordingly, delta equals 26.4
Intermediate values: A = 8.8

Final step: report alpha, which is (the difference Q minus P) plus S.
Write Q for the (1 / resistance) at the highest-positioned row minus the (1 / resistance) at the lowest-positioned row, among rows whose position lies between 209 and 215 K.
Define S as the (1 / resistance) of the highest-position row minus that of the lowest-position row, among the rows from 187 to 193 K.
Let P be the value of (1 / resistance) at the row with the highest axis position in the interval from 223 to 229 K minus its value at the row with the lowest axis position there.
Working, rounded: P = 0.001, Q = -0.0004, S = 0.0004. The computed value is -0.001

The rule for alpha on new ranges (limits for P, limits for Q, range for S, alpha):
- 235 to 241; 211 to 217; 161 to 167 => 0.001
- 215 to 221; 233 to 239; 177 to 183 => 0.000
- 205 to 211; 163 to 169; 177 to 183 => 0.005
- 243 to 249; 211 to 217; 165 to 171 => 0.001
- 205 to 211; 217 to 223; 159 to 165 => 0.003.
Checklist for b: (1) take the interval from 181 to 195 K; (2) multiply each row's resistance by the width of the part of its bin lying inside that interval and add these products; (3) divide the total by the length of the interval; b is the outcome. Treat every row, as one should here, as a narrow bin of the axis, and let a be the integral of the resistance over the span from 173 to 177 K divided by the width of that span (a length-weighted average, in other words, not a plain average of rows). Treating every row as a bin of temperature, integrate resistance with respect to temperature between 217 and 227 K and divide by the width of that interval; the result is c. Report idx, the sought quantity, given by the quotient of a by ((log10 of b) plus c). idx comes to 1.04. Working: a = 65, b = 44.1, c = 61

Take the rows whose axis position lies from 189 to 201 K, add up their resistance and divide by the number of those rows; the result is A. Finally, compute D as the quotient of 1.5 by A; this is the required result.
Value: 0.032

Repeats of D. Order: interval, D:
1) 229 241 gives 0.022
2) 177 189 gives 0.031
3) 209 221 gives 0.021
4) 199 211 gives 0.023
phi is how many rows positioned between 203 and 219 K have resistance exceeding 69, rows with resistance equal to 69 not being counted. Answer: 6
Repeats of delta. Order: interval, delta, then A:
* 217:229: 23.0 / 7.7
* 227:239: 24.1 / 8.0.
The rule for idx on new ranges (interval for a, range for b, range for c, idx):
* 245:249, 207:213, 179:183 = 1.46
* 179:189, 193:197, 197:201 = 0.86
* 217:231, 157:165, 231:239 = 0.81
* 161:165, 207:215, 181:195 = 1.79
